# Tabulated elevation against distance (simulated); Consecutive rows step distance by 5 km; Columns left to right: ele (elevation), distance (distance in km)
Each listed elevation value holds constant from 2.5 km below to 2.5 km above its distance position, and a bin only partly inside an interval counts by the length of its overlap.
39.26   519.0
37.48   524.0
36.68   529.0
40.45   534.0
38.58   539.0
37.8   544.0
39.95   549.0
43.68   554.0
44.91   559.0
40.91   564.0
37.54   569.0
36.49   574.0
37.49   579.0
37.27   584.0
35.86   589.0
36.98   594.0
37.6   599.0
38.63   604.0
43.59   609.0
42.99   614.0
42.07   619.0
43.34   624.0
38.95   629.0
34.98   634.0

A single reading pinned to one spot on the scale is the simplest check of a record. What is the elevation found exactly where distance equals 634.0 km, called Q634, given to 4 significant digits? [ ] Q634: 34.98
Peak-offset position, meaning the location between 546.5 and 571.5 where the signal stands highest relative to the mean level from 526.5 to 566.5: 559.0 km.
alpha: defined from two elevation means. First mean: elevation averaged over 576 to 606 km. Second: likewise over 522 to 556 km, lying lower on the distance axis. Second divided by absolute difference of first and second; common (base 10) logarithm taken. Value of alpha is 1.31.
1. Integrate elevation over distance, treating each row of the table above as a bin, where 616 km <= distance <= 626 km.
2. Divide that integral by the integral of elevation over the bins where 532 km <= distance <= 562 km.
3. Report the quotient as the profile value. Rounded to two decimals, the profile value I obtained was 0.35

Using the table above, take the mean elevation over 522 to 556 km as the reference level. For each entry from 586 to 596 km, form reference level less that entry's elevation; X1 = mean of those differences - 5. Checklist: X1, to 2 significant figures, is -2.2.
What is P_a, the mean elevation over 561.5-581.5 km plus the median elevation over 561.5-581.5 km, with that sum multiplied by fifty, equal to 3781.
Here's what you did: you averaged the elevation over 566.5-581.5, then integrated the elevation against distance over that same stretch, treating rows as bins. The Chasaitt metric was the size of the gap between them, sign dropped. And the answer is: 520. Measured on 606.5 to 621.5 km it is 600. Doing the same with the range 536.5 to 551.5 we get 543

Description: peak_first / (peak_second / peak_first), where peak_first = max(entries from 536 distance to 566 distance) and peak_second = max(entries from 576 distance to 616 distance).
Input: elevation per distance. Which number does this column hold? 46.3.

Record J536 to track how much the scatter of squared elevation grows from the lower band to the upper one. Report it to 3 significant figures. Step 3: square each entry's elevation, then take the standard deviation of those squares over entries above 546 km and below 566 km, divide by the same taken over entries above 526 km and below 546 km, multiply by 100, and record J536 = 161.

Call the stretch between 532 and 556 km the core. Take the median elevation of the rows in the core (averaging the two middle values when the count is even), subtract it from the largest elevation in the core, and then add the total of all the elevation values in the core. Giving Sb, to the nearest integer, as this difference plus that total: 204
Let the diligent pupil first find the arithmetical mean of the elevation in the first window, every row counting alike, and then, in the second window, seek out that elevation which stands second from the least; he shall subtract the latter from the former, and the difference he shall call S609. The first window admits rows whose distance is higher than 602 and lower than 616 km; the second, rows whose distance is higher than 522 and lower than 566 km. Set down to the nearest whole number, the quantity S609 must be 4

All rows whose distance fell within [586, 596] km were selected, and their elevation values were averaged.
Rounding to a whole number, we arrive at 36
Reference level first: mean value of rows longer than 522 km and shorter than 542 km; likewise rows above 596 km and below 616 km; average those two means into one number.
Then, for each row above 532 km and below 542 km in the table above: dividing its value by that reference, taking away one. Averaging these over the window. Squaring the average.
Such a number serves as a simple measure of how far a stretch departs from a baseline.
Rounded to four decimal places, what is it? 0.0000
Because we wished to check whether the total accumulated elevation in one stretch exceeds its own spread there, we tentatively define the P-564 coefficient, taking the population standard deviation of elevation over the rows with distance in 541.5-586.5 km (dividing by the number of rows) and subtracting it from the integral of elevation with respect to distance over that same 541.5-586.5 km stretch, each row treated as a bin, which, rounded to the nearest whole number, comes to 1777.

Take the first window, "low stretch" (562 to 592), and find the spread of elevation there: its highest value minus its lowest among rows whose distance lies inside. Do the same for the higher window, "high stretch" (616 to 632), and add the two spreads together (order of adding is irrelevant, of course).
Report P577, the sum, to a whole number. 9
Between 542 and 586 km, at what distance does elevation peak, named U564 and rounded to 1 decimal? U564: 559.0 km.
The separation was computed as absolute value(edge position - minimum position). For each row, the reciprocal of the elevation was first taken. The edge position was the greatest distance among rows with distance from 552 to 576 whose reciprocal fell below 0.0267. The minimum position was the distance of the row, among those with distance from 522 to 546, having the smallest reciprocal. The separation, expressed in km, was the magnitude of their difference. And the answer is 35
